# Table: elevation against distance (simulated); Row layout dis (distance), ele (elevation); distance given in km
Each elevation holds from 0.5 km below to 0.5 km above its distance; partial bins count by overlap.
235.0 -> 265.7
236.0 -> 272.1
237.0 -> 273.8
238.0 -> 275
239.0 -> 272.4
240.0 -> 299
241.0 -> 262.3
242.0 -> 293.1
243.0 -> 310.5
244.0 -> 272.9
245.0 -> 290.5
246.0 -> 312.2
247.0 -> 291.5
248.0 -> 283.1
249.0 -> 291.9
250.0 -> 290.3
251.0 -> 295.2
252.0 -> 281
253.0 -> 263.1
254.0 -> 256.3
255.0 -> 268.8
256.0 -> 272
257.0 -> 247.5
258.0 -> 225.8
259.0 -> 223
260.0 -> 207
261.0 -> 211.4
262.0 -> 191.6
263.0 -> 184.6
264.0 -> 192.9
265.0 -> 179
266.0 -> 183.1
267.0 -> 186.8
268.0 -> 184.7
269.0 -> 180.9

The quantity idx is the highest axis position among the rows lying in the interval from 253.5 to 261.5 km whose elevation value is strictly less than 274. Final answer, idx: 261.0 km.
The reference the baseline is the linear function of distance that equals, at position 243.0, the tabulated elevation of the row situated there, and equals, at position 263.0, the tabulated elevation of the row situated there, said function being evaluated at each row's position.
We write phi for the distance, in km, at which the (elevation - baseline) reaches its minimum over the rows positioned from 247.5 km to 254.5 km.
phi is 248.0 km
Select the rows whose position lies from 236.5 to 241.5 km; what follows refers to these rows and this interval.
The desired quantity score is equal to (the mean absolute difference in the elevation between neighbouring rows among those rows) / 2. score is 8.4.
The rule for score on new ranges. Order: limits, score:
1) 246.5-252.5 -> 3.8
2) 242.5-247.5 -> 12.2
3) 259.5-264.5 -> 4.9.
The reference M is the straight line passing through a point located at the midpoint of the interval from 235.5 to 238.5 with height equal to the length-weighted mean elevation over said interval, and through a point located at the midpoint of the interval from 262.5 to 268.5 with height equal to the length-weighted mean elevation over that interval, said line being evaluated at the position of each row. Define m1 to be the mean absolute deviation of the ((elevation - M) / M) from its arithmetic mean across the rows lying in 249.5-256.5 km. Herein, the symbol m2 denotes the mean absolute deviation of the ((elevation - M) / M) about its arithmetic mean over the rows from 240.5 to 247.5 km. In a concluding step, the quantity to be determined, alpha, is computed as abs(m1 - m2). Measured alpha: 0.034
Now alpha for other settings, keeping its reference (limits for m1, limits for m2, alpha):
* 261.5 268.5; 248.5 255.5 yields 0.004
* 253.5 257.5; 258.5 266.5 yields 0.006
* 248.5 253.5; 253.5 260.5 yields 0.046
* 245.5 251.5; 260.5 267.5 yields 0.002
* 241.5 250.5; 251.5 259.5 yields 0.007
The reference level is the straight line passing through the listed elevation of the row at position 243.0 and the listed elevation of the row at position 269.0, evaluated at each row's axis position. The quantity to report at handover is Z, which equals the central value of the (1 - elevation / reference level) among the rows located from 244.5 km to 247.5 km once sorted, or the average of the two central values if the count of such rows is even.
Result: -0.003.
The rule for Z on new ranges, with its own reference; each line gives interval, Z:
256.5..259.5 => 0.034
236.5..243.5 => 0.176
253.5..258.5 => -0.028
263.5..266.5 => 0.065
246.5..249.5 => -0.003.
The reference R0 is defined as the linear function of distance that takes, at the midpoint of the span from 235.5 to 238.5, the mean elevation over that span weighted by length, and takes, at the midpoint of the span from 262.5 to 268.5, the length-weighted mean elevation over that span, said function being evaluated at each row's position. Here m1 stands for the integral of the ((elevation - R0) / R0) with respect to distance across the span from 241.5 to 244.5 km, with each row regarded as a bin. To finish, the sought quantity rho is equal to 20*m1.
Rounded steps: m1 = 0.4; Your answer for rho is 9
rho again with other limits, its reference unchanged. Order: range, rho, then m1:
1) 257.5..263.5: 4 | 0.2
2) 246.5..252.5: 28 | 1.4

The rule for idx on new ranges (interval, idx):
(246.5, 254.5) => 254.0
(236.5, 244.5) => 244.0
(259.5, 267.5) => 267.0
